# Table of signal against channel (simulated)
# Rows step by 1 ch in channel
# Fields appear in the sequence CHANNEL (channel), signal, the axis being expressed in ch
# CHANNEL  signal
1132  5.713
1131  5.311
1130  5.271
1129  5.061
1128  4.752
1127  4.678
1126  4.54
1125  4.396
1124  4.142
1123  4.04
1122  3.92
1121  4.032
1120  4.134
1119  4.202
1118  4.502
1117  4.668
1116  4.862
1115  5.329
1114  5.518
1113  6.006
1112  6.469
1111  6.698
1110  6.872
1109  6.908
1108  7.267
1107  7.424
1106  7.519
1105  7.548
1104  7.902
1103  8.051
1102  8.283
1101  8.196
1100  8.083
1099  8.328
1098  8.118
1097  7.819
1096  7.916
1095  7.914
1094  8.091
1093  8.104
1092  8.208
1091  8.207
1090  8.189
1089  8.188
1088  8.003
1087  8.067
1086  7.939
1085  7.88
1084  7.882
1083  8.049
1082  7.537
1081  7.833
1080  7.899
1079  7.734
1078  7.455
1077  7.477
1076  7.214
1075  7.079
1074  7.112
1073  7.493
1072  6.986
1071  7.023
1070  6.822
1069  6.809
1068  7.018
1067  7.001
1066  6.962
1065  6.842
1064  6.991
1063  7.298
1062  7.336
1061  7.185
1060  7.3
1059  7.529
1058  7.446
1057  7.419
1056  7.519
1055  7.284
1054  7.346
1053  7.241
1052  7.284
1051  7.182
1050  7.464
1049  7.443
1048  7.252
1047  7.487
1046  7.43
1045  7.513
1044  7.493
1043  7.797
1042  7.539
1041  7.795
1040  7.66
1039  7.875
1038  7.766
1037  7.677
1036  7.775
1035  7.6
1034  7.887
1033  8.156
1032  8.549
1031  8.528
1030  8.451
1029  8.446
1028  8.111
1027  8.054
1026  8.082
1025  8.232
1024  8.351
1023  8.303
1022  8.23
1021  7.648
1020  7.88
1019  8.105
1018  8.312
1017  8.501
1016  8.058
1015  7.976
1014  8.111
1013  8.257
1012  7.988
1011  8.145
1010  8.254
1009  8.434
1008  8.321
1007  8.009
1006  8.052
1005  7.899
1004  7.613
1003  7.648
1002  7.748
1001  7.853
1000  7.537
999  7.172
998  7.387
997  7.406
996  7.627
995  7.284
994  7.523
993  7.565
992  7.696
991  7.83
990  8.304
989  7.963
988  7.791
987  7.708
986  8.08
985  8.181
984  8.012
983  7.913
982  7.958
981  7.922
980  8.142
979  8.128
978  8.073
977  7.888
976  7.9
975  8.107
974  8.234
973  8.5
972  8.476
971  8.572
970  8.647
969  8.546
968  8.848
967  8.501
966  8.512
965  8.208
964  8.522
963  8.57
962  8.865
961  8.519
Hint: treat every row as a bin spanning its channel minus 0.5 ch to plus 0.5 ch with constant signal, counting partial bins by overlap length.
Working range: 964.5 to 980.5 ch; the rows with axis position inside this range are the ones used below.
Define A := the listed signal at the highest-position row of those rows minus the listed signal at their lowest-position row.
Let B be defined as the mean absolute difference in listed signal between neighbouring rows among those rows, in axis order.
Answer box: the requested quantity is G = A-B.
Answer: -0.21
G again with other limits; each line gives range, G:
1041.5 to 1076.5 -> -0.47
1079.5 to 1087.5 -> -0.01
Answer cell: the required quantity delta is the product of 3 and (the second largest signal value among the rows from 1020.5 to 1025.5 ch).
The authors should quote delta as 24.9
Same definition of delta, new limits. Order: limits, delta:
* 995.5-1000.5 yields 22.6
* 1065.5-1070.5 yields 21.0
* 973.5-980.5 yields 24.4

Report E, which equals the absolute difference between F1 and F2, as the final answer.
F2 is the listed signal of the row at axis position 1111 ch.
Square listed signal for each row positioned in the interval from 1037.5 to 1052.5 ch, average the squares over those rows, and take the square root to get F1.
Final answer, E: 0.8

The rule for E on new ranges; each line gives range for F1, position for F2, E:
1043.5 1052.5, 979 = 0.7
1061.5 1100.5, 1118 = 3.1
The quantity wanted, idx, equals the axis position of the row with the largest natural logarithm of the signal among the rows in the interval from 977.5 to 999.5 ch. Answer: 990 ch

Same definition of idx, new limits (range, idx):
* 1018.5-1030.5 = 1030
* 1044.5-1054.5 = 1045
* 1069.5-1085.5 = 1083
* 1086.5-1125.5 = 1099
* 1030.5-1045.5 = 1032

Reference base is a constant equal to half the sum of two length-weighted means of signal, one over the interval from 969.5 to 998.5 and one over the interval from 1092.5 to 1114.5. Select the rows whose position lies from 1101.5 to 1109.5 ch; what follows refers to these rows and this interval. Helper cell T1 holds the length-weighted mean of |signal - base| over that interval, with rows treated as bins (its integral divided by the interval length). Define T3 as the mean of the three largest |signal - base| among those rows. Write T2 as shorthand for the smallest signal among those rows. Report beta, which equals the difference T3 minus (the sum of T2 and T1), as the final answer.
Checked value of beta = -6.7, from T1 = 0.38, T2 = 6.908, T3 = 0.61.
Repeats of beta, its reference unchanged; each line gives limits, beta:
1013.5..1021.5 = -7.4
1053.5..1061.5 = -7.1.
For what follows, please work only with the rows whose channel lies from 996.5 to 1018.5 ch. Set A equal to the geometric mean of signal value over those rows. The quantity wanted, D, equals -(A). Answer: -7.93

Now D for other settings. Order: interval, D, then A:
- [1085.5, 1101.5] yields -8.08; 8.1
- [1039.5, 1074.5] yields -7.29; 7.3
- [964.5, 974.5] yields -8.50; 8.5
